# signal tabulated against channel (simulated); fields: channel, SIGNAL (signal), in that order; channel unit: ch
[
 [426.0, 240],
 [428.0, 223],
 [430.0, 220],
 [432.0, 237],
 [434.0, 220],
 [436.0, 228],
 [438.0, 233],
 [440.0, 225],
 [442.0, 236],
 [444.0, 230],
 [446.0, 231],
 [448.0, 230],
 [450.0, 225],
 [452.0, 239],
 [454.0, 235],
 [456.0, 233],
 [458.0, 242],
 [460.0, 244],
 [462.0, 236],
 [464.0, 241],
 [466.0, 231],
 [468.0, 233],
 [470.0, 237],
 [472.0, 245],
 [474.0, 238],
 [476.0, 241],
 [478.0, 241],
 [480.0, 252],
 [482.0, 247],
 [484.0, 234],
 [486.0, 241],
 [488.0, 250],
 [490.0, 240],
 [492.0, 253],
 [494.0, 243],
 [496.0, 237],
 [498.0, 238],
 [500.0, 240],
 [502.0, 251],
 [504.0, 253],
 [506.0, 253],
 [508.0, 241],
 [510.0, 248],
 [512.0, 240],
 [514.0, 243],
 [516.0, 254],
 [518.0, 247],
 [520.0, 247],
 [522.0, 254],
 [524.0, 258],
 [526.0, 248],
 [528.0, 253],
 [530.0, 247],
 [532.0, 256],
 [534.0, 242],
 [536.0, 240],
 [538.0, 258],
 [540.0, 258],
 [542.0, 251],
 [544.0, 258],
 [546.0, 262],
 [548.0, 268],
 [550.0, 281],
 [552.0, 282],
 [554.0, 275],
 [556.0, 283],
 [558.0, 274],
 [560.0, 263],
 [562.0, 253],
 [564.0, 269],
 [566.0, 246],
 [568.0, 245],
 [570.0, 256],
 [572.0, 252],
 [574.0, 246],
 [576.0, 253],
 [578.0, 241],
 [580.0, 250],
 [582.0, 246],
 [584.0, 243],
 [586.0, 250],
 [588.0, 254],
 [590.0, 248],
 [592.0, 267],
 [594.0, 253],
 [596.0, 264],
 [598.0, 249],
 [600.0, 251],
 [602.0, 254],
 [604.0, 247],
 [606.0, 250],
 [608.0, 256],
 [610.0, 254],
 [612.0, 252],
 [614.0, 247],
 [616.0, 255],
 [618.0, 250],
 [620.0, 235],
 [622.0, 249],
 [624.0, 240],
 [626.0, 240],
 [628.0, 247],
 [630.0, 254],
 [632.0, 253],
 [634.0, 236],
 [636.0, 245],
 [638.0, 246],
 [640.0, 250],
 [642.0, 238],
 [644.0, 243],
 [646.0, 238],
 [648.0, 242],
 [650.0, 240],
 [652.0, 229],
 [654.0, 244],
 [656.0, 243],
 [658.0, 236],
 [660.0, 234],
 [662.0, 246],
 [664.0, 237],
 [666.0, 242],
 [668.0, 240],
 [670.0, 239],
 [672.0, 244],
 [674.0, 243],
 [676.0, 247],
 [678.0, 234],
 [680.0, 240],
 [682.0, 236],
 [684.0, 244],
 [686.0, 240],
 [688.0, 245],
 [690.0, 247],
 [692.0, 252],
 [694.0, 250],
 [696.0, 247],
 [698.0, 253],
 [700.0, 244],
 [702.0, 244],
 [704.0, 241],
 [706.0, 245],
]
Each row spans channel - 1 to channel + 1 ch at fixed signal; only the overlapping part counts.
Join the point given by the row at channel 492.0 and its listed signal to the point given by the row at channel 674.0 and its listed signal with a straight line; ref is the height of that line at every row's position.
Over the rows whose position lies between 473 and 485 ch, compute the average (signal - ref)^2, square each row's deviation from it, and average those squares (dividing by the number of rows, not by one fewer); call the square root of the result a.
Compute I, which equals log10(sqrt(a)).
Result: 1.05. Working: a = 126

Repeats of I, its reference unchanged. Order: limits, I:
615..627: 0.80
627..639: 0.78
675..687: 0.71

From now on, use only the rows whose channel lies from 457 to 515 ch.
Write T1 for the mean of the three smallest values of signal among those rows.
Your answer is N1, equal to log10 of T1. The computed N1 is 2.37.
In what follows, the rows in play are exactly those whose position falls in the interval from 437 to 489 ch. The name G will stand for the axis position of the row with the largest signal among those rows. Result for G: 480.0 ch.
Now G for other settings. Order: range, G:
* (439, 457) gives 452.0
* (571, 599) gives 592.0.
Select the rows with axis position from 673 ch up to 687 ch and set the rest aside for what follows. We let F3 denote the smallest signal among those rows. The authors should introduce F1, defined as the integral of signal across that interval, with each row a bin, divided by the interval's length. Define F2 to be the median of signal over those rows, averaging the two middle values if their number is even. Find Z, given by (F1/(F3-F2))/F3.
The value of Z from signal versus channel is -0.17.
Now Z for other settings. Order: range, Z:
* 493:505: -0.23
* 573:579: -0.20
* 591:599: -0.11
